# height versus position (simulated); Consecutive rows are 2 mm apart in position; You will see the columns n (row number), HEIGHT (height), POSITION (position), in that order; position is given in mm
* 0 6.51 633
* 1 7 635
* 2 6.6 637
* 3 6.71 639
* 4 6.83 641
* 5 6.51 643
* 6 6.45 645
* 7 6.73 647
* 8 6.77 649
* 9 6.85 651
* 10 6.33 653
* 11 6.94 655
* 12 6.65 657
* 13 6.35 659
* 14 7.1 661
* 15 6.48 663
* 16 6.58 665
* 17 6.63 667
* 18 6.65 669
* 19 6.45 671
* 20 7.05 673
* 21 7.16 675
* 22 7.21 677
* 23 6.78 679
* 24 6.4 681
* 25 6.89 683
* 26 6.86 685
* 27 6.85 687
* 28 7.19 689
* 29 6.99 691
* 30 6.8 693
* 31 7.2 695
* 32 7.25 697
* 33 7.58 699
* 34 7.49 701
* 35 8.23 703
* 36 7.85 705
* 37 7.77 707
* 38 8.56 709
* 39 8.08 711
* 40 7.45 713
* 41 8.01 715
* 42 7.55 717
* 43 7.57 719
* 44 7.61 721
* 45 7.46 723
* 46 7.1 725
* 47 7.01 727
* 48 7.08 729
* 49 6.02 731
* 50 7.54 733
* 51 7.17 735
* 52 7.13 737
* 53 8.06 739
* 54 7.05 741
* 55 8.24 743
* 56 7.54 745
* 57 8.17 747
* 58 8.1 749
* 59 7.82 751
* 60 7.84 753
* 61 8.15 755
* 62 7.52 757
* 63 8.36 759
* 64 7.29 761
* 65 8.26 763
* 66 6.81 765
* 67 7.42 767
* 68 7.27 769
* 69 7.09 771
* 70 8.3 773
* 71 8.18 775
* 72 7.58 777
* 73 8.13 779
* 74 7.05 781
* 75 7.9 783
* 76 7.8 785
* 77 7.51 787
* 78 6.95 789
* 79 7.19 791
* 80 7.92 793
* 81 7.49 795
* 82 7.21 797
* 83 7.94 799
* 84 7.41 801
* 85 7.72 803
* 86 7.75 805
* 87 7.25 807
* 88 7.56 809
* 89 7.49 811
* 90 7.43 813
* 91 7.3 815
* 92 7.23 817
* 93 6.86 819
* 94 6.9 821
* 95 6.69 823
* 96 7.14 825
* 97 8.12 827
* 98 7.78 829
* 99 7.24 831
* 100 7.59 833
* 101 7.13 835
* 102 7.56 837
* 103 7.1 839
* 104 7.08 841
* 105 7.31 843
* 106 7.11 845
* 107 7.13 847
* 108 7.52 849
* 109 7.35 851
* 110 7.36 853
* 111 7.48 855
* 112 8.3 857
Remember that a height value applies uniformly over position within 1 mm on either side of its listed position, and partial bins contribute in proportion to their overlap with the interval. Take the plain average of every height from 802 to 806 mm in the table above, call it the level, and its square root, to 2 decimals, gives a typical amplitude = 2.78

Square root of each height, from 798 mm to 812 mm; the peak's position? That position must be 799 mm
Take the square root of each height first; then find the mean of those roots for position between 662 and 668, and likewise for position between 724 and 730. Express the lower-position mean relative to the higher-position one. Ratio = 0.96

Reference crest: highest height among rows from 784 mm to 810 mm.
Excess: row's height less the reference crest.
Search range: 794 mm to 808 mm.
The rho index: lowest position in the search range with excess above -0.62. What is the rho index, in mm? 795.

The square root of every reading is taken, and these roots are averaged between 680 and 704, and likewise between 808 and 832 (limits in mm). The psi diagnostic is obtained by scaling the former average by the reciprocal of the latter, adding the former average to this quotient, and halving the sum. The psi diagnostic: 1.83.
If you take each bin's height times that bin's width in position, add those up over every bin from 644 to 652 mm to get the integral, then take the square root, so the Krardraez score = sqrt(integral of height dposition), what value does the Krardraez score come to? 7.32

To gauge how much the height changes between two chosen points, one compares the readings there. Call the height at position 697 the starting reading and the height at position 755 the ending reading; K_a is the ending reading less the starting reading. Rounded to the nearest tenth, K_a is 0.9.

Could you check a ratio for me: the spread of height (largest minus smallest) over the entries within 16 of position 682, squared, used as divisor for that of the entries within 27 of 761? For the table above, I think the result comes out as 2.1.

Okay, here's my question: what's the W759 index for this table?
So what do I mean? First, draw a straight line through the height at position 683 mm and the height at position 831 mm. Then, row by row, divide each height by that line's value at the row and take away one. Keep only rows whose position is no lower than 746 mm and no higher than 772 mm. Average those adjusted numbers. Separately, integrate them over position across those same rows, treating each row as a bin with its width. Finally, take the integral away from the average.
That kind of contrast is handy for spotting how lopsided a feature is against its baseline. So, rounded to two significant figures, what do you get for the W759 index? -2.2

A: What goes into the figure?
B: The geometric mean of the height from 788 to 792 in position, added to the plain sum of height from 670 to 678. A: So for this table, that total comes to 35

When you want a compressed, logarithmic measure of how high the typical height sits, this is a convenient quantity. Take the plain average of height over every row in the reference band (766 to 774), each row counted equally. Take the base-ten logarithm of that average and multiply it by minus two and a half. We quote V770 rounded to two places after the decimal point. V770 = -2.19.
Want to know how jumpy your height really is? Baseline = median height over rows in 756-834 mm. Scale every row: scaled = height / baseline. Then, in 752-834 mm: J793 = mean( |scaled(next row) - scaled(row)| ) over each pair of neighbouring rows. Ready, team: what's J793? 0.064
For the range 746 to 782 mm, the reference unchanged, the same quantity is 0.080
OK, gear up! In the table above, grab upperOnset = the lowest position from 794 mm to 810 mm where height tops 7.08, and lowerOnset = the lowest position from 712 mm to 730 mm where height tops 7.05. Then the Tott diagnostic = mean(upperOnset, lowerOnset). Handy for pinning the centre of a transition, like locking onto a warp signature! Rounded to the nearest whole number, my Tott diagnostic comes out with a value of 754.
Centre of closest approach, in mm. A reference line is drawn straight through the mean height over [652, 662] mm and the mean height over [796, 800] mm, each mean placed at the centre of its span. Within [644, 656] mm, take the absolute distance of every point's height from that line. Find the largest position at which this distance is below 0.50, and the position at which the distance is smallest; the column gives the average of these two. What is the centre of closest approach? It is 651 mm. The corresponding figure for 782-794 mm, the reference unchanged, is 790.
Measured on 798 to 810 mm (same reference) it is 809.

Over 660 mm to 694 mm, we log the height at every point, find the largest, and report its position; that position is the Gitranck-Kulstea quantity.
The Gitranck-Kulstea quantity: 677 mm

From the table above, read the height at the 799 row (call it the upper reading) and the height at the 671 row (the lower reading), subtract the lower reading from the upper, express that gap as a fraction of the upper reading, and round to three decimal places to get 0.188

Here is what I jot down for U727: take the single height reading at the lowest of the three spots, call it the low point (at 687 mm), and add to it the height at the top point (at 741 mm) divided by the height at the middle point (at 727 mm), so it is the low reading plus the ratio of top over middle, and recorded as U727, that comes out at 7.86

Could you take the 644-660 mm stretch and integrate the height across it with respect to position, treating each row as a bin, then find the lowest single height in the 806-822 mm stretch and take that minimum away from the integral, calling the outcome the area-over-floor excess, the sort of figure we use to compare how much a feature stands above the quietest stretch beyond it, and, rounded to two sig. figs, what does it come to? 99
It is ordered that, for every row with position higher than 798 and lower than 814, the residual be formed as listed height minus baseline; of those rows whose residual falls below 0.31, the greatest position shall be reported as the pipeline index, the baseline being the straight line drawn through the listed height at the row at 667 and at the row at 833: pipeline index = 813 mm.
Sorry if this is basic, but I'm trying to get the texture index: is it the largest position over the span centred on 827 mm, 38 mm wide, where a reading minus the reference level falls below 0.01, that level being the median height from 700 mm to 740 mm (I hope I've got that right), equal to 845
